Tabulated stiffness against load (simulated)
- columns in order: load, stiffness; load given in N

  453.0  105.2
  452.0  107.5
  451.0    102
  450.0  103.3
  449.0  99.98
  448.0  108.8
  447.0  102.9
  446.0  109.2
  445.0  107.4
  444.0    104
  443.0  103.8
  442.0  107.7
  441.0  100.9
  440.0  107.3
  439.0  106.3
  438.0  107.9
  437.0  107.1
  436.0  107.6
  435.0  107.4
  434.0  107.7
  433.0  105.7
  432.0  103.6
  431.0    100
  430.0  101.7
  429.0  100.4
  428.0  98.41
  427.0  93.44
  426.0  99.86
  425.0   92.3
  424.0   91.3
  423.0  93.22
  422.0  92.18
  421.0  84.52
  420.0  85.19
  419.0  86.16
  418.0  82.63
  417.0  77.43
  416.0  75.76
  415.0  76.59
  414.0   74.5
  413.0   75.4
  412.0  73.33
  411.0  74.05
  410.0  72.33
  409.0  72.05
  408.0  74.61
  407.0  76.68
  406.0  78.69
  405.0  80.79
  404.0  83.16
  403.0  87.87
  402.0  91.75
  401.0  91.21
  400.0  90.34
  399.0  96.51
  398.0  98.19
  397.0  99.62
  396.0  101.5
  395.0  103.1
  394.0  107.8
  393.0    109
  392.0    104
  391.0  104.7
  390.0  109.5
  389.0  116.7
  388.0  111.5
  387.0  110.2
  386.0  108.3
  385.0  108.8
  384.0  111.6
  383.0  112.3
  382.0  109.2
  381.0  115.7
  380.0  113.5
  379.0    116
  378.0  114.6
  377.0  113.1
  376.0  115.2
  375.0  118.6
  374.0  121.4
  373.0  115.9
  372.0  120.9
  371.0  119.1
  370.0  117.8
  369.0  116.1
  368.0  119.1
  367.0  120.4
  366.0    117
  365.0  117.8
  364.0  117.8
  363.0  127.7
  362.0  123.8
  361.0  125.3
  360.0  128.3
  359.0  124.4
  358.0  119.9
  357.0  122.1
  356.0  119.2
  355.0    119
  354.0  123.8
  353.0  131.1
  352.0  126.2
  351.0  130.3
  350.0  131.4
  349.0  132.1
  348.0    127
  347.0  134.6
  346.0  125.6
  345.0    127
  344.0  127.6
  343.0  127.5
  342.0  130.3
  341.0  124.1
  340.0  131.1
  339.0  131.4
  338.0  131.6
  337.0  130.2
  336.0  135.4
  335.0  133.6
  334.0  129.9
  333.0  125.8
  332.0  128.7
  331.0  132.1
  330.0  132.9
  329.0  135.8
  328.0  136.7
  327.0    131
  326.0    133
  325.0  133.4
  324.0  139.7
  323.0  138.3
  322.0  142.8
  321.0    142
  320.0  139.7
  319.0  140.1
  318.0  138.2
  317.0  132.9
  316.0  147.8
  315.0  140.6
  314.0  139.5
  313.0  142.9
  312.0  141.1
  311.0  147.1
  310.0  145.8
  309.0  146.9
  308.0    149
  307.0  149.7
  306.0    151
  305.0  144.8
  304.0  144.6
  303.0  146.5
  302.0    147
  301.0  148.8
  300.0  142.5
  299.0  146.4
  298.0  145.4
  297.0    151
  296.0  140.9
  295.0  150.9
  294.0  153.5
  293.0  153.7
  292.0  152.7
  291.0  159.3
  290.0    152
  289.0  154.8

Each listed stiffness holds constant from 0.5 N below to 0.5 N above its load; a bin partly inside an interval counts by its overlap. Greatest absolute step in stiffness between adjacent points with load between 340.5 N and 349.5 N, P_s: 9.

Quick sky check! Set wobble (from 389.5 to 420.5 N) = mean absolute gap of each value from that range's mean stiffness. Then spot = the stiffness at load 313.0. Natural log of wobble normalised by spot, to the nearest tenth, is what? -2.6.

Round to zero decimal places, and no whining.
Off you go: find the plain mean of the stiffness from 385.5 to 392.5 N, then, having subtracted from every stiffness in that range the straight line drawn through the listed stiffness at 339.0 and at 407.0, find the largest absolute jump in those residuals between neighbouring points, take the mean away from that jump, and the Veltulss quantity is -103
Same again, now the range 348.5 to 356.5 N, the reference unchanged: -120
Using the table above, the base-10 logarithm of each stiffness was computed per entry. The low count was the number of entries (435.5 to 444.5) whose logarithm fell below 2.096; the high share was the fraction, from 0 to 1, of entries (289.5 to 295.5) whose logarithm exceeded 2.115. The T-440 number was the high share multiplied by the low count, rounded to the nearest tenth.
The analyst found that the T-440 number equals 9.0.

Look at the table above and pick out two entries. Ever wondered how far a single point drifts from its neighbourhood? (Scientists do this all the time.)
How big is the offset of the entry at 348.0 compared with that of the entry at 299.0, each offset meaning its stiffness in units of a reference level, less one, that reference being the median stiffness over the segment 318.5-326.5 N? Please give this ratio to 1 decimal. -1.9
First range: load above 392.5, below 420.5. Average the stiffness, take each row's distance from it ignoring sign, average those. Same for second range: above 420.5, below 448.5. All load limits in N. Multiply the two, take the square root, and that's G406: 7.2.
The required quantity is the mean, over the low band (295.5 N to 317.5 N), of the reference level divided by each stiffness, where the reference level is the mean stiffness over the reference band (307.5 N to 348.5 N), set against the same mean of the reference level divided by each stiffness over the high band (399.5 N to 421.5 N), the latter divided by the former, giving 1.82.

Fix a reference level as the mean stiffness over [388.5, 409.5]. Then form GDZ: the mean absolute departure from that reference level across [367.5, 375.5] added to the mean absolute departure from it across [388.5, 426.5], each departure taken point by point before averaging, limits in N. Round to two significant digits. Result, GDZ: 36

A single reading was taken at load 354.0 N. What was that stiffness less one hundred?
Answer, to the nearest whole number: 24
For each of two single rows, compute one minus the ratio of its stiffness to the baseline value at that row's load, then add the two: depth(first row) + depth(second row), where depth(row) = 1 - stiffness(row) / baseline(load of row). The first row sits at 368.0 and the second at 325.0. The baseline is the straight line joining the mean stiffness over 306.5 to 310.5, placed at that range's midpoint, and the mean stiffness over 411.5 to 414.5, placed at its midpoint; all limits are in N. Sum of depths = -0.10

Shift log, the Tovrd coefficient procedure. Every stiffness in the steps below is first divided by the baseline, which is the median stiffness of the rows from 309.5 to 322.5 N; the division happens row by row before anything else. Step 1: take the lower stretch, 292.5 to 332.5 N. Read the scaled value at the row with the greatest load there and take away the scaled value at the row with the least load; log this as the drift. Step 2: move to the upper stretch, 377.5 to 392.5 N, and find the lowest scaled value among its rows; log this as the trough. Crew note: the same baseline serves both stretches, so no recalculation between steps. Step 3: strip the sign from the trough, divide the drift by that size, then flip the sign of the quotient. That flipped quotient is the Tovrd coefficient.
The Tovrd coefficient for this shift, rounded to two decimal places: 0.24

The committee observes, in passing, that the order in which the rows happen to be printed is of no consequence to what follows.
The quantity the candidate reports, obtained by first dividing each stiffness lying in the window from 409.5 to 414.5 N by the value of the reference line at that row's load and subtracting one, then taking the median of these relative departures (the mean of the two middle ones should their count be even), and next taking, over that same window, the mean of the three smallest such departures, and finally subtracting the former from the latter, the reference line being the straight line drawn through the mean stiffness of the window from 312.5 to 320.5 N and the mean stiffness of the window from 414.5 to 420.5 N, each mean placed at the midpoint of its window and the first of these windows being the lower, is -0.010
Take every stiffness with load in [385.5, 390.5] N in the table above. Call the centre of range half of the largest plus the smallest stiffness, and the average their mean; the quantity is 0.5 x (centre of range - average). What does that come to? 0.6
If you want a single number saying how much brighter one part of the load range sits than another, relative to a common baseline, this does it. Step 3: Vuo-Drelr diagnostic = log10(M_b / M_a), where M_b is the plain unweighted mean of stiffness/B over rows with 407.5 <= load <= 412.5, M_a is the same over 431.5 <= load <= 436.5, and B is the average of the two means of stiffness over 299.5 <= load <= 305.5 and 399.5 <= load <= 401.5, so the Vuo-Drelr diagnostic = -0.16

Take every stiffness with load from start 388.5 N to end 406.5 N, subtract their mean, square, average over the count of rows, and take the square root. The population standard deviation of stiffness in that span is 10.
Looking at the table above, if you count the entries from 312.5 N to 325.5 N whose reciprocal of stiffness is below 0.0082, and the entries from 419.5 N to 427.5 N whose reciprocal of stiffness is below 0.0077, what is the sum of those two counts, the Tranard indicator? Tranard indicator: 13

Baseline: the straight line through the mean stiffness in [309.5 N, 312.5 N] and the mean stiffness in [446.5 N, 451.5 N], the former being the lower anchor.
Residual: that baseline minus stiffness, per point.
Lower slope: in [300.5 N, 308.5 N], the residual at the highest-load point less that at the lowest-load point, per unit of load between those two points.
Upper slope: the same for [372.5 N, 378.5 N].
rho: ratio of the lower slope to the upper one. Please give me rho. 8.4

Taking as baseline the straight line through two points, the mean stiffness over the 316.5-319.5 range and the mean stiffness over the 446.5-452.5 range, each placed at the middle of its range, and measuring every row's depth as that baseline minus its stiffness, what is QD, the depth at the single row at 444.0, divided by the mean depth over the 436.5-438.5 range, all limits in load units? -3.6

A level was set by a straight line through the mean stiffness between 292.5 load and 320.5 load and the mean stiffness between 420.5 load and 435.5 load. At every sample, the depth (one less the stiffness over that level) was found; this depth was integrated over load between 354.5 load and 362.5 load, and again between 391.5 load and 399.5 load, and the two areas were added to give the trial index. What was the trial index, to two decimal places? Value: 0.75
